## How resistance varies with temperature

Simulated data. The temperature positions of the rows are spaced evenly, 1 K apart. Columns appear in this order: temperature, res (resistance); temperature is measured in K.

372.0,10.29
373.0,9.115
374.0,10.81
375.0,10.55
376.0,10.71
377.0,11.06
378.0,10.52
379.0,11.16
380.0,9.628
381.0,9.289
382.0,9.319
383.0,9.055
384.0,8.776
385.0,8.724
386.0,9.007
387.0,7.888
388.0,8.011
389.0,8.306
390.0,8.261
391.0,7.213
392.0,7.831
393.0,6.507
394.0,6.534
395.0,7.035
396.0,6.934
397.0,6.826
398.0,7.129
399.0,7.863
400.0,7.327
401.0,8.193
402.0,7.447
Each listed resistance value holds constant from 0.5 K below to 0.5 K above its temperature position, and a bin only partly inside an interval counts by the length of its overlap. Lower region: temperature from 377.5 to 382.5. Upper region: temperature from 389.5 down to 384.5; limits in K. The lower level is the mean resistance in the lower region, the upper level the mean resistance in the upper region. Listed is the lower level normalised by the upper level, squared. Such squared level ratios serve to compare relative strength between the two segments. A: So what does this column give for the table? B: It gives 1.4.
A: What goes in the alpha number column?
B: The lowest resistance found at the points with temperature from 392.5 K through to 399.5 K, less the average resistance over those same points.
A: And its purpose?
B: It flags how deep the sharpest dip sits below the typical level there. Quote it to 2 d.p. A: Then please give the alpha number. -0.47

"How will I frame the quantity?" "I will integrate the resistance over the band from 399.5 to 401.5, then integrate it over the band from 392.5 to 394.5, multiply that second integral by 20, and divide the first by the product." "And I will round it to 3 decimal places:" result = 0.060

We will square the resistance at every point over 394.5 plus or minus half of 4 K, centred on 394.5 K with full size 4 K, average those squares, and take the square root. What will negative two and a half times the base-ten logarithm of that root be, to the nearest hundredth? -2.07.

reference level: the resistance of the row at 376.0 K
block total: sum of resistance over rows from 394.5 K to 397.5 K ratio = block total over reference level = 1.94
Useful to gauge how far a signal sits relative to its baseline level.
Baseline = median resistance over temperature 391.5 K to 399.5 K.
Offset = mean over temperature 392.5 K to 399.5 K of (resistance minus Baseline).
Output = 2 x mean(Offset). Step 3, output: 0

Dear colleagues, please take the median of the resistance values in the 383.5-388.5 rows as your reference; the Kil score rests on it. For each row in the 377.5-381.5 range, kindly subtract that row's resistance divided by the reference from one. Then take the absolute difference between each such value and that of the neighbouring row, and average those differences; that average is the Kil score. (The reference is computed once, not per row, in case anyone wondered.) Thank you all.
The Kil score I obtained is 0.096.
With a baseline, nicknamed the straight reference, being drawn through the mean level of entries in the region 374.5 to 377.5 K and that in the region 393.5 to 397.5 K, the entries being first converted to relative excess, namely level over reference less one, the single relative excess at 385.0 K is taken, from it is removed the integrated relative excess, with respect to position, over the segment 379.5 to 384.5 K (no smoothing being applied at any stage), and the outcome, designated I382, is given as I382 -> 0.16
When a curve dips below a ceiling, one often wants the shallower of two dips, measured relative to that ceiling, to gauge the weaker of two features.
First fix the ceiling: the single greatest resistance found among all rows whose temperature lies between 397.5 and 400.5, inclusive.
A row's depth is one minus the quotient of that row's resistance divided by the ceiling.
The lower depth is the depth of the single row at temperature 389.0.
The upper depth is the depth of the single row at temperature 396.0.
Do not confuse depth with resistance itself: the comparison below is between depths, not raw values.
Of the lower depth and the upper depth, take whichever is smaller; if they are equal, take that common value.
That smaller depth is -0.056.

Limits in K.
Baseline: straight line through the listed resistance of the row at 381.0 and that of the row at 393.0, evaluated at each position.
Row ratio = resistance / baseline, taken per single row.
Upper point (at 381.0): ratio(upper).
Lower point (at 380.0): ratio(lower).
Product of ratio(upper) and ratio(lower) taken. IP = 1.011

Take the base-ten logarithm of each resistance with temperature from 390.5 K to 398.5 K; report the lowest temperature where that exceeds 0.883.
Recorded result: 392.0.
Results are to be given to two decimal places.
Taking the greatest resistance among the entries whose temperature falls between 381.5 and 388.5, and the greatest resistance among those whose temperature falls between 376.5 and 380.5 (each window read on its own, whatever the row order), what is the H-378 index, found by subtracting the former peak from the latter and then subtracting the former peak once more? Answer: -7.48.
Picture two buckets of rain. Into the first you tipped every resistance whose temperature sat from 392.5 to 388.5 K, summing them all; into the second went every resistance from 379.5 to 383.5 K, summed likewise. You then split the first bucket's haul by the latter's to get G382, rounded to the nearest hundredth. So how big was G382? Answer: 0.85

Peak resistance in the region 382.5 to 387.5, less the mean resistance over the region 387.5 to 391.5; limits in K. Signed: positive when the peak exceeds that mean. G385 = 1.1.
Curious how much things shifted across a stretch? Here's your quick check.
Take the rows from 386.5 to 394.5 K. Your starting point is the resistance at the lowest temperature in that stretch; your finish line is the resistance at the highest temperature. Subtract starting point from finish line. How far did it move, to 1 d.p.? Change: -1.4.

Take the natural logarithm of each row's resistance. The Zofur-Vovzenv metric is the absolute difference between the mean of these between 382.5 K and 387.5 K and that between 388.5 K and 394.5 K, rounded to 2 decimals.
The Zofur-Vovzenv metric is 0.16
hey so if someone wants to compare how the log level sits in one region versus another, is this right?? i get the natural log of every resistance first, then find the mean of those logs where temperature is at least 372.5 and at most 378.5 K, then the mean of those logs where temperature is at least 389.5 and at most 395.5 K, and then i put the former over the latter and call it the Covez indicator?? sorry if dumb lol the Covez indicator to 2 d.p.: 1.19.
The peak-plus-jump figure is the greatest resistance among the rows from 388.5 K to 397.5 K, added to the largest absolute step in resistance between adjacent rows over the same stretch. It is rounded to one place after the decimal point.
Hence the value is 9.6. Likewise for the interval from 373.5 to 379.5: 11.8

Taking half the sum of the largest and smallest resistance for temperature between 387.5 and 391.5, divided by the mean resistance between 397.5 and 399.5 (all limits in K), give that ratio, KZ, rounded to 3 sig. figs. 1.04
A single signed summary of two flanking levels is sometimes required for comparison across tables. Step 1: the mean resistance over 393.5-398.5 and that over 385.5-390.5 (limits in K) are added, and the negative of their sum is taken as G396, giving -15.2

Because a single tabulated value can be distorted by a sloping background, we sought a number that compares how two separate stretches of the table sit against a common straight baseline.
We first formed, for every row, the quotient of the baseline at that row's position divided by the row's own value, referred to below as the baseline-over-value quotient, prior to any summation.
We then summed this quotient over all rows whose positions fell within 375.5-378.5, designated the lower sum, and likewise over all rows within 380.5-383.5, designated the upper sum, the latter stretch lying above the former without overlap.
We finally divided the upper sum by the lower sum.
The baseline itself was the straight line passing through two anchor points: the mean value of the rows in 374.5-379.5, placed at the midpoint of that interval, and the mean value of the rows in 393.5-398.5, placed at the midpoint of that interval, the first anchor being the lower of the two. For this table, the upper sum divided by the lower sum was 1.06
